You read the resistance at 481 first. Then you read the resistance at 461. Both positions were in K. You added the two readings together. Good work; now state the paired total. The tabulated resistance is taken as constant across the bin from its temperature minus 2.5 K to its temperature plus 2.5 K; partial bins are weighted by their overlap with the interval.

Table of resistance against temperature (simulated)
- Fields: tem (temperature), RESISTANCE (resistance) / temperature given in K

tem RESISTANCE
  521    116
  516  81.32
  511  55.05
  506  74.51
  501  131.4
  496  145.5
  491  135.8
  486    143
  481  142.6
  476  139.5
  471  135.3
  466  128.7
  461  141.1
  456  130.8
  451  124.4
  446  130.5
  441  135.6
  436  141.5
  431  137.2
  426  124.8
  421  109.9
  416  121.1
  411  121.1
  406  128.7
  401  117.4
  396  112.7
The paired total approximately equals 284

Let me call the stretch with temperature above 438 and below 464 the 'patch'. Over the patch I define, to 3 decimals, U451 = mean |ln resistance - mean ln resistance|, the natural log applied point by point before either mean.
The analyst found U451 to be 0.035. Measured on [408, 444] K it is 0.072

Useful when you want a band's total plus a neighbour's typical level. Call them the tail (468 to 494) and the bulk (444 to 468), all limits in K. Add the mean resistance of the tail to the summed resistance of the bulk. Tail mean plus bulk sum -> 795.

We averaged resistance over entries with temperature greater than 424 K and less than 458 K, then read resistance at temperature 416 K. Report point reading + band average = 253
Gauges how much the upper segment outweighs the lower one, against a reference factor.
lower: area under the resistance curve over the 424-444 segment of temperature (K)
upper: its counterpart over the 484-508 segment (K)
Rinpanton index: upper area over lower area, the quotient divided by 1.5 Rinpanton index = 0.8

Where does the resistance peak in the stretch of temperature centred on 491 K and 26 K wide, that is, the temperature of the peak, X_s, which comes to 496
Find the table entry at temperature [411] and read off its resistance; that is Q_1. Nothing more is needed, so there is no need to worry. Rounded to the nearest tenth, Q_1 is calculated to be 121.1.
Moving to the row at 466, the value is 128.7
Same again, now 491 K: 135.8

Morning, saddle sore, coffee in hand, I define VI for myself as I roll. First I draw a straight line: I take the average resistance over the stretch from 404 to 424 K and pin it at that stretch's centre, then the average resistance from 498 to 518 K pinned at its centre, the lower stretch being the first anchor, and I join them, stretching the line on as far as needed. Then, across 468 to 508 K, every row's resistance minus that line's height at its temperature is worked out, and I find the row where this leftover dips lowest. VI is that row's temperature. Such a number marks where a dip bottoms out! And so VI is 506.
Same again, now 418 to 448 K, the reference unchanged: 421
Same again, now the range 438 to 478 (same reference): 451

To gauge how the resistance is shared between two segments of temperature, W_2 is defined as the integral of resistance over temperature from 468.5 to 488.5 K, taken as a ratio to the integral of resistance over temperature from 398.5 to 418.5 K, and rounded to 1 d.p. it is 1.1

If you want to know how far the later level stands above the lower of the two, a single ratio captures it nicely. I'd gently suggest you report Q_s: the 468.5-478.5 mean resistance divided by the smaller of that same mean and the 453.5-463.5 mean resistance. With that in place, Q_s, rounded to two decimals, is 1.01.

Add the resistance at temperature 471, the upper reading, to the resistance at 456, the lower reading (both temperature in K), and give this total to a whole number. 266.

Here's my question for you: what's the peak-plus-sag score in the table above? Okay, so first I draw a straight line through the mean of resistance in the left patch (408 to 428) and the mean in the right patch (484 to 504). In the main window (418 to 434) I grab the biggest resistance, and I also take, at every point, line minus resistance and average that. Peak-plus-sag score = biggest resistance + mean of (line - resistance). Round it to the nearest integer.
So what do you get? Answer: 134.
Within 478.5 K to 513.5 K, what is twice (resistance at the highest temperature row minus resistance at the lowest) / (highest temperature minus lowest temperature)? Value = -5.8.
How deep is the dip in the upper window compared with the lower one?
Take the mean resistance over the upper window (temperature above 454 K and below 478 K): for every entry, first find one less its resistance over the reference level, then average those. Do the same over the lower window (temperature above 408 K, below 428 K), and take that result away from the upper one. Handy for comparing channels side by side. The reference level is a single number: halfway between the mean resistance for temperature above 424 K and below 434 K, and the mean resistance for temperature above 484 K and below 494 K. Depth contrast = -0.12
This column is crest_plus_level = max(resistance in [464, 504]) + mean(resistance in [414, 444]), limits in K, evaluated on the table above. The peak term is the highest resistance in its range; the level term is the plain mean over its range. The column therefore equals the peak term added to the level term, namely 274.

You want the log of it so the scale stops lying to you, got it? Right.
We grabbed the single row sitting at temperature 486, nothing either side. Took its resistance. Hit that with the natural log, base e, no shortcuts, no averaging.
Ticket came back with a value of 4.96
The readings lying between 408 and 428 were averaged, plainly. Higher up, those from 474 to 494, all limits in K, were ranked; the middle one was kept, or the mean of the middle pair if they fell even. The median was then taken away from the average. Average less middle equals -22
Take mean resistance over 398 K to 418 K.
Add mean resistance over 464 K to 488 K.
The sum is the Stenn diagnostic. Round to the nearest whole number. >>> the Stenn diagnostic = 260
